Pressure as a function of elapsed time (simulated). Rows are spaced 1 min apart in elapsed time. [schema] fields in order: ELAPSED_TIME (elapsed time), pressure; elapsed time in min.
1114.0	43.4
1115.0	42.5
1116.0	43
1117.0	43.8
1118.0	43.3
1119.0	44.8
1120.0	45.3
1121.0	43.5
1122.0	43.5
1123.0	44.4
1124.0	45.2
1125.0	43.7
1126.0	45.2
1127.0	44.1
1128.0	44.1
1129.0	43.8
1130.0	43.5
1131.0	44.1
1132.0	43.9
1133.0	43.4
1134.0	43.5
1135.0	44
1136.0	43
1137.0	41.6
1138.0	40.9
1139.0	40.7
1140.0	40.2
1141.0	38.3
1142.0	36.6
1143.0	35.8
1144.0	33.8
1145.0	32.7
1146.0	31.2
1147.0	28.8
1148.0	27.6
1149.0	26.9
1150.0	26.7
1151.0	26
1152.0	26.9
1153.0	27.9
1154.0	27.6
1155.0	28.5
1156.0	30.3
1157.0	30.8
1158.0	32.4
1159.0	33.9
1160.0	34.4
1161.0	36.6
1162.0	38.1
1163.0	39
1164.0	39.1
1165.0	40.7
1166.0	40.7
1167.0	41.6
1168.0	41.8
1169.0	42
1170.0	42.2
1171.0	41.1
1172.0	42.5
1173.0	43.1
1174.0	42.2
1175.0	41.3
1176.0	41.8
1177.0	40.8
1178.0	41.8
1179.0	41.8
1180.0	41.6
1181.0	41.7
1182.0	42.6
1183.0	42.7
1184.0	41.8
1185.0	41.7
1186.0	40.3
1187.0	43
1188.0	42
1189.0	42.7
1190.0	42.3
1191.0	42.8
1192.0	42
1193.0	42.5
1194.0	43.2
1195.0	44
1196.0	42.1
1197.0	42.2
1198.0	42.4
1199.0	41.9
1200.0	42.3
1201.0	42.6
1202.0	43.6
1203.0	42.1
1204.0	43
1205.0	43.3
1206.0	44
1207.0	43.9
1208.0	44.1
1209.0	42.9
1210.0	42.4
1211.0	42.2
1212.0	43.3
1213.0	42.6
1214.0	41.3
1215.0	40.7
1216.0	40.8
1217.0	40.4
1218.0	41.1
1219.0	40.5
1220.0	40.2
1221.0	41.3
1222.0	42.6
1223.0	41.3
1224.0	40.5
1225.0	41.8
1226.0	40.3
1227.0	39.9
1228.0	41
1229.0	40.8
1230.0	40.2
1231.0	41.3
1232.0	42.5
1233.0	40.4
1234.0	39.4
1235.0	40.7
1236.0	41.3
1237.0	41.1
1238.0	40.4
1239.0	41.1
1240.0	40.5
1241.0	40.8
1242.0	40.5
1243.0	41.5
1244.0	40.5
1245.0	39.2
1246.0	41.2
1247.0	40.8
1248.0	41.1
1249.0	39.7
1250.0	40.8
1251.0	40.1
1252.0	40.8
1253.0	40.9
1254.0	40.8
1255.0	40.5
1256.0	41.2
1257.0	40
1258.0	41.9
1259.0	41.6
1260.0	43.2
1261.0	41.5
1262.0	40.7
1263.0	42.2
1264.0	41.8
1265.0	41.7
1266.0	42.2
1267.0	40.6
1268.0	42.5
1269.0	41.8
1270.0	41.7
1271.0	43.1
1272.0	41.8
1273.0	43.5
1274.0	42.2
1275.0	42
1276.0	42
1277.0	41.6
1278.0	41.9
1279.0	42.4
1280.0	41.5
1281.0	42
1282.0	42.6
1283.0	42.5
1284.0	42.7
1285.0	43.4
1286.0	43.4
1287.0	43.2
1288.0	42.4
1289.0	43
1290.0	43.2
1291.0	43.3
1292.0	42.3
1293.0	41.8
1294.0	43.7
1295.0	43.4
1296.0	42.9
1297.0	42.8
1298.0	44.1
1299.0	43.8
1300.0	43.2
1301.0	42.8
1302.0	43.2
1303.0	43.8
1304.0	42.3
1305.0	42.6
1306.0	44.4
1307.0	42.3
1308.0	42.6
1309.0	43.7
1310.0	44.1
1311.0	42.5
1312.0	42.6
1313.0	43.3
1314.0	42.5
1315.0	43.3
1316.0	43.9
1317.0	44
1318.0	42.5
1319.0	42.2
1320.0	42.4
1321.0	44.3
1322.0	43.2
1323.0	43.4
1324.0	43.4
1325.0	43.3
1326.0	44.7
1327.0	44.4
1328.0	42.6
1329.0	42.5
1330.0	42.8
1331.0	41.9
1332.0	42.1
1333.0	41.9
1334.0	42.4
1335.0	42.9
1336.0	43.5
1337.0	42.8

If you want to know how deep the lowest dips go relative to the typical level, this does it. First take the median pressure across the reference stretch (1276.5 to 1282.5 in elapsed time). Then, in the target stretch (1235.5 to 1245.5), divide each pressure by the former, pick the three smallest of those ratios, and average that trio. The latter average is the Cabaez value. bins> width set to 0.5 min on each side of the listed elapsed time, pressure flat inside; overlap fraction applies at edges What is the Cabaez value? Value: 0.95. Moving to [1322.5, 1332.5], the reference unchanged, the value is 1.01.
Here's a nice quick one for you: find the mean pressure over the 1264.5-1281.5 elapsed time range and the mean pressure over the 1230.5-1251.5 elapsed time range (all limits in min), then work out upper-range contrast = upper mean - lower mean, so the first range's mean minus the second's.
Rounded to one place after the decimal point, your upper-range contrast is 1.3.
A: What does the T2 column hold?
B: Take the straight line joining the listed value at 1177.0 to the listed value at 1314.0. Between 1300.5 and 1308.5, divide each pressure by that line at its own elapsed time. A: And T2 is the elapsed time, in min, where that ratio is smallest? 1307.0 min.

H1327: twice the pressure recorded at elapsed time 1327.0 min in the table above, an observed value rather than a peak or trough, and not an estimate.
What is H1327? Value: 89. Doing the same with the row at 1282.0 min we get 85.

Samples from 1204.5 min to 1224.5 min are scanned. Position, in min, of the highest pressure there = 1208.0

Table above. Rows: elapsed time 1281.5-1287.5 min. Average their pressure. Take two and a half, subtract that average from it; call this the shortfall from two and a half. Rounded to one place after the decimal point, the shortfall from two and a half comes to -40.5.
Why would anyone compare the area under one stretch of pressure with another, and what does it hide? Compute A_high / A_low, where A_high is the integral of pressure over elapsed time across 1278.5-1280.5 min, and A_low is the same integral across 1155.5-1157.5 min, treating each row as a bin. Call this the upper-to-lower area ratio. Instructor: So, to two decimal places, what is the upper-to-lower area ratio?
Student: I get 1.37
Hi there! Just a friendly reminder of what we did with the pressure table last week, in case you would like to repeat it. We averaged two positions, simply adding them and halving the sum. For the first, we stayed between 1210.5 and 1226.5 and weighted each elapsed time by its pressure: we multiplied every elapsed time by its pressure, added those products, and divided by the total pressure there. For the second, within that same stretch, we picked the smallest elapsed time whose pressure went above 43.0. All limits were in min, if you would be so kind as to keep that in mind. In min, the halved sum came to 1215.2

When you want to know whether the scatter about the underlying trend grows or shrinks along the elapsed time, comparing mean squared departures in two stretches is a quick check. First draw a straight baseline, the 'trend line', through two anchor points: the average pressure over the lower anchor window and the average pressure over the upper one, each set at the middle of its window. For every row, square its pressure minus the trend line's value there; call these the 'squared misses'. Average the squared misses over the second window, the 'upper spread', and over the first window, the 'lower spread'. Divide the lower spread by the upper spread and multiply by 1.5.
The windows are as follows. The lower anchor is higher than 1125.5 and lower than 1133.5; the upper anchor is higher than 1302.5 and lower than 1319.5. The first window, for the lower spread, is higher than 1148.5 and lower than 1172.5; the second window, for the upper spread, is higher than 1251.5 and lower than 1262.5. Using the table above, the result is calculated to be 32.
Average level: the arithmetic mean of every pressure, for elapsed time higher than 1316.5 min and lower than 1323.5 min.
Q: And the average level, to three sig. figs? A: 43.1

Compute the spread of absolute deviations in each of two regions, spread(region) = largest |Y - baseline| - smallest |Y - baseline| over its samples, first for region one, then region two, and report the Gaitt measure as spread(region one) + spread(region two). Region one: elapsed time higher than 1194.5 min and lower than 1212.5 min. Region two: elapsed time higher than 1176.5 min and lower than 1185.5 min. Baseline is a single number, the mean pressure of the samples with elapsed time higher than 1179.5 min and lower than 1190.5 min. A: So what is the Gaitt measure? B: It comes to 3.0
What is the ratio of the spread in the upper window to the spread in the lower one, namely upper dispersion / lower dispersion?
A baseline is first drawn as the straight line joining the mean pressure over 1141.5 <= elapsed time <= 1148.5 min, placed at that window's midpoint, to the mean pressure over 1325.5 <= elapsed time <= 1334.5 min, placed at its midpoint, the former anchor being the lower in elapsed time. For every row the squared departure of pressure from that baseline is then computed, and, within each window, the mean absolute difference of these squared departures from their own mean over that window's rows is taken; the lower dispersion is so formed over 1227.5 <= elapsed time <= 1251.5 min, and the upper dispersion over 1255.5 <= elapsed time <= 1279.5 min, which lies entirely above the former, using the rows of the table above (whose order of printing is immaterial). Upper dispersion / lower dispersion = 0.76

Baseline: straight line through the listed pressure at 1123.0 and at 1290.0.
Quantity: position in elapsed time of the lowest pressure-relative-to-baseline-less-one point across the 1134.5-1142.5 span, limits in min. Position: 1142.0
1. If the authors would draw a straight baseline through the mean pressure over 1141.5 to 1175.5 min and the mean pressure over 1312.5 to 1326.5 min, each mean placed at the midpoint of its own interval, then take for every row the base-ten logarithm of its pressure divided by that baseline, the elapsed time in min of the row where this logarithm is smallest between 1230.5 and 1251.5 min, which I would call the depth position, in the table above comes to 1245.0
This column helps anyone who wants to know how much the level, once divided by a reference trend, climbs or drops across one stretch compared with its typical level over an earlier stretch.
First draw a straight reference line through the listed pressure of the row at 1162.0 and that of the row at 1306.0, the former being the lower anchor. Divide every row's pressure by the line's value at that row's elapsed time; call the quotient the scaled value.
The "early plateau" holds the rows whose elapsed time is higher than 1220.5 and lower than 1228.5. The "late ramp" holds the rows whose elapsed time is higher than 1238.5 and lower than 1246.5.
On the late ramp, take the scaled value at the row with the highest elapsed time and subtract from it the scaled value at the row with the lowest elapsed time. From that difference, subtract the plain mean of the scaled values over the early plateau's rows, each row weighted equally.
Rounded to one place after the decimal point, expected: -1.0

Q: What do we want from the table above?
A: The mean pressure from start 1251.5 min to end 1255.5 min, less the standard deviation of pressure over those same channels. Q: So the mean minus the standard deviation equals 40.6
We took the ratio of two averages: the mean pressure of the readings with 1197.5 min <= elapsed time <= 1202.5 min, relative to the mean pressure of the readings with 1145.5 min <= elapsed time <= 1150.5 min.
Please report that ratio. 1.51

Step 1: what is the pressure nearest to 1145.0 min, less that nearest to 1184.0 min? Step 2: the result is -9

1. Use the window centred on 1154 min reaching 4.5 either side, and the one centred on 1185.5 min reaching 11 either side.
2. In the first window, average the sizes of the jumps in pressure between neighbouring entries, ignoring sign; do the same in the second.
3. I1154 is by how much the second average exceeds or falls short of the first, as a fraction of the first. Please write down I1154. -0.20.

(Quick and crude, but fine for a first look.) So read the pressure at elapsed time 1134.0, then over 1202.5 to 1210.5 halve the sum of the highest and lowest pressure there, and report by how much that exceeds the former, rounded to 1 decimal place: -0.4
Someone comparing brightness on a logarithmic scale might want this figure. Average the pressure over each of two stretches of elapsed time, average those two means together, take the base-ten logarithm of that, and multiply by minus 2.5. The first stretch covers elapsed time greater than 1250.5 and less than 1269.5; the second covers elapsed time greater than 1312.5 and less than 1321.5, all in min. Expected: -4.06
